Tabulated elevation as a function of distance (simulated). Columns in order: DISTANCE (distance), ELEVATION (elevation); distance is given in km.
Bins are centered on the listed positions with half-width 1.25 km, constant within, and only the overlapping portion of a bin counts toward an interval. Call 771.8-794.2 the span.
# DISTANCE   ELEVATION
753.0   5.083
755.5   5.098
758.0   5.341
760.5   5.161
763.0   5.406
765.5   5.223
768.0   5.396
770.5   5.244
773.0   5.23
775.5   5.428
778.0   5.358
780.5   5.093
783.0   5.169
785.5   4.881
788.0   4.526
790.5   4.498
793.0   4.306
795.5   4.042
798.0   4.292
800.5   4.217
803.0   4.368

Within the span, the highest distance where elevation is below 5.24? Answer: 793.0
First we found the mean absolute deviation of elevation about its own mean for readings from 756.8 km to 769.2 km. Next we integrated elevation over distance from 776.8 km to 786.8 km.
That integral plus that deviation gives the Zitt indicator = 51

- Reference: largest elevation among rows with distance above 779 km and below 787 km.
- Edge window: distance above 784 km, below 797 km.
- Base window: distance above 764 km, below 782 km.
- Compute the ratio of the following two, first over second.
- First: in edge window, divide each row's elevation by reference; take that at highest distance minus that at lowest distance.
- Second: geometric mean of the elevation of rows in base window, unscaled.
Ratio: -0.031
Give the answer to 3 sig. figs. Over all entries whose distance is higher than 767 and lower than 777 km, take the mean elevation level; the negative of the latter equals -5.32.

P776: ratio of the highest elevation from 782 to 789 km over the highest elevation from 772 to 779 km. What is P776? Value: 0.95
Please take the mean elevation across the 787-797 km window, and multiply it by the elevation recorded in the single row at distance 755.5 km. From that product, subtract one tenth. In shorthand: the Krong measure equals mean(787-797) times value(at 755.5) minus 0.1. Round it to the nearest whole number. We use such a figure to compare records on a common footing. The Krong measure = 22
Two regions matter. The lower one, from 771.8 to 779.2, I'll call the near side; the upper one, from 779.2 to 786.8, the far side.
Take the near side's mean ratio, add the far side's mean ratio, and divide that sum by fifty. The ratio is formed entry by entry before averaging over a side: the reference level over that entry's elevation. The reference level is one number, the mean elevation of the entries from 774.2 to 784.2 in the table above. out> 0.041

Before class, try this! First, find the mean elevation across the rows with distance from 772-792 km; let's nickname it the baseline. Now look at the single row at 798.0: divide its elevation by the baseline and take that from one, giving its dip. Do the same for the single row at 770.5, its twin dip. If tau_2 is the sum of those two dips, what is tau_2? 0.10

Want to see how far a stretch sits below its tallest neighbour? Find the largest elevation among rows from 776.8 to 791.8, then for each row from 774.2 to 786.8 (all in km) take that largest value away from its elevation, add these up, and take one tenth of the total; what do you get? -0.086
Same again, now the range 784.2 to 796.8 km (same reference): -0.454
